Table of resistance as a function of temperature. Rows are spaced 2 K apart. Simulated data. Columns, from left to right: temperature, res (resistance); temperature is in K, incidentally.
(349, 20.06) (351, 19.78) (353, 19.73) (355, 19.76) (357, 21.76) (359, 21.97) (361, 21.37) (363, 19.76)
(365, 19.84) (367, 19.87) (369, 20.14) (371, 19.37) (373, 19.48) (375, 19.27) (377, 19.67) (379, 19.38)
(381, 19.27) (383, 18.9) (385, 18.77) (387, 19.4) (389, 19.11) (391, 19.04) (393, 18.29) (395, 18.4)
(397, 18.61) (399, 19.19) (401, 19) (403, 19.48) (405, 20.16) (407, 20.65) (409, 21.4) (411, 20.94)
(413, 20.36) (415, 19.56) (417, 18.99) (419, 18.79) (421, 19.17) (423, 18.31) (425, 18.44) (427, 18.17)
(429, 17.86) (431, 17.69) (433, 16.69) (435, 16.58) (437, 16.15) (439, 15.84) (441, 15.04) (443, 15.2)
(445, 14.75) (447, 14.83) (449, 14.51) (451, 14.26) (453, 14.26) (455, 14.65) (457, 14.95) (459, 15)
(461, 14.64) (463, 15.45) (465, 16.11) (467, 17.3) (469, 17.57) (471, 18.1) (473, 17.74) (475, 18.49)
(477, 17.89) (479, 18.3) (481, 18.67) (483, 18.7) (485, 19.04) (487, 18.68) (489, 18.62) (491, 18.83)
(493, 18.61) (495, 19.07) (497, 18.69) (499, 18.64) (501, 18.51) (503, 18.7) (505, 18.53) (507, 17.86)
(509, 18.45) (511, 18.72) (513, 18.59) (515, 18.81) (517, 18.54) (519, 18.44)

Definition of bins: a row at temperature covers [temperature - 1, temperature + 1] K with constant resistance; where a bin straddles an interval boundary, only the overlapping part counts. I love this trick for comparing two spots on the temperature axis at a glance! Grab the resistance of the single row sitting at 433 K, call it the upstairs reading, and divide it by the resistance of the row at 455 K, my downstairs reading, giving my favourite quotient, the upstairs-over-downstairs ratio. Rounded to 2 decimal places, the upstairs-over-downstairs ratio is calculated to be 1.14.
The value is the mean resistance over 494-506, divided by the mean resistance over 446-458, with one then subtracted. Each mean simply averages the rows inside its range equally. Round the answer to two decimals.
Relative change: 0.28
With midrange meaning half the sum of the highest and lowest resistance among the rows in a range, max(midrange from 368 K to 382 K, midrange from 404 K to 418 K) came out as 20.2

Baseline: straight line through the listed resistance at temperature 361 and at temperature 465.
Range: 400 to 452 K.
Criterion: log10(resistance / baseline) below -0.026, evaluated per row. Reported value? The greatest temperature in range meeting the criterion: 451 K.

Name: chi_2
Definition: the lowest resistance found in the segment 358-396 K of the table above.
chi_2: 18.29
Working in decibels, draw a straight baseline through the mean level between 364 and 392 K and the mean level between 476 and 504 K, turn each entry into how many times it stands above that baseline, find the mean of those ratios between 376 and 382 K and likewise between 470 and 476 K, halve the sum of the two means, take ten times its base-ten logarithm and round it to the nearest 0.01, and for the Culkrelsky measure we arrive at -0.07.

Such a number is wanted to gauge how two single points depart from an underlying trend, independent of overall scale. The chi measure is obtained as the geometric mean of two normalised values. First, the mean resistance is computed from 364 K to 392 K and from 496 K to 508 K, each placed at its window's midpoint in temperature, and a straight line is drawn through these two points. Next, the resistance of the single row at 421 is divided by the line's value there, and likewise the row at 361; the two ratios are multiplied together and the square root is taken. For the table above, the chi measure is 1.049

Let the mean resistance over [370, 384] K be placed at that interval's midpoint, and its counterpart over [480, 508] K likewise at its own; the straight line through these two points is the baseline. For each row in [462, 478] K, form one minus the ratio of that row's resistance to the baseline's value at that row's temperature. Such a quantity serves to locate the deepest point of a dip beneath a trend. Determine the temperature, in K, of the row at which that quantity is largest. 463 K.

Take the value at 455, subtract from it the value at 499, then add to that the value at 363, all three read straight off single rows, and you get 16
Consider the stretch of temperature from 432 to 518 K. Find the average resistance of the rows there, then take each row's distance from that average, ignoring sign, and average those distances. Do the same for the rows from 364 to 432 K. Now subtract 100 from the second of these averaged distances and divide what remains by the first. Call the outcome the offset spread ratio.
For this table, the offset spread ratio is -65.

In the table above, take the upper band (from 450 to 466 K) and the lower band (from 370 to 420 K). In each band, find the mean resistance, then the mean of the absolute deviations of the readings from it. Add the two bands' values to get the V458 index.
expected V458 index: 1.02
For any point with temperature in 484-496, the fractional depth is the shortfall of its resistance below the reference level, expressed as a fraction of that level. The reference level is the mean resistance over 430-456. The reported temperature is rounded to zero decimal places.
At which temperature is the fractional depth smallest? 495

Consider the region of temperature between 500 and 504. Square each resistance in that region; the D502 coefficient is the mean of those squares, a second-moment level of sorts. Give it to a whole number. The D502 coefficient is 346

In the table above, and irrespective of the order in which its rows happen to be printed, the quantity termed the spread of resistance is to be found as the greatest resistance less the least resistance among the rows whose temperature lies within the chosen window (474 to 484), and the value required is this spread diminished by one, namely -0.19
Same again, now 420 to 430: 0.31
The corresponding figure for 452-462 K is -0.26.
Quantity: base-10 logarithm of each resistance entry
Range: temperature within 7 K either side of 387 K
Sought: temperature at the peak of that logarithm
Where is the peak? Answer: 387 K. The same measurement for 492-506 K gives 495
